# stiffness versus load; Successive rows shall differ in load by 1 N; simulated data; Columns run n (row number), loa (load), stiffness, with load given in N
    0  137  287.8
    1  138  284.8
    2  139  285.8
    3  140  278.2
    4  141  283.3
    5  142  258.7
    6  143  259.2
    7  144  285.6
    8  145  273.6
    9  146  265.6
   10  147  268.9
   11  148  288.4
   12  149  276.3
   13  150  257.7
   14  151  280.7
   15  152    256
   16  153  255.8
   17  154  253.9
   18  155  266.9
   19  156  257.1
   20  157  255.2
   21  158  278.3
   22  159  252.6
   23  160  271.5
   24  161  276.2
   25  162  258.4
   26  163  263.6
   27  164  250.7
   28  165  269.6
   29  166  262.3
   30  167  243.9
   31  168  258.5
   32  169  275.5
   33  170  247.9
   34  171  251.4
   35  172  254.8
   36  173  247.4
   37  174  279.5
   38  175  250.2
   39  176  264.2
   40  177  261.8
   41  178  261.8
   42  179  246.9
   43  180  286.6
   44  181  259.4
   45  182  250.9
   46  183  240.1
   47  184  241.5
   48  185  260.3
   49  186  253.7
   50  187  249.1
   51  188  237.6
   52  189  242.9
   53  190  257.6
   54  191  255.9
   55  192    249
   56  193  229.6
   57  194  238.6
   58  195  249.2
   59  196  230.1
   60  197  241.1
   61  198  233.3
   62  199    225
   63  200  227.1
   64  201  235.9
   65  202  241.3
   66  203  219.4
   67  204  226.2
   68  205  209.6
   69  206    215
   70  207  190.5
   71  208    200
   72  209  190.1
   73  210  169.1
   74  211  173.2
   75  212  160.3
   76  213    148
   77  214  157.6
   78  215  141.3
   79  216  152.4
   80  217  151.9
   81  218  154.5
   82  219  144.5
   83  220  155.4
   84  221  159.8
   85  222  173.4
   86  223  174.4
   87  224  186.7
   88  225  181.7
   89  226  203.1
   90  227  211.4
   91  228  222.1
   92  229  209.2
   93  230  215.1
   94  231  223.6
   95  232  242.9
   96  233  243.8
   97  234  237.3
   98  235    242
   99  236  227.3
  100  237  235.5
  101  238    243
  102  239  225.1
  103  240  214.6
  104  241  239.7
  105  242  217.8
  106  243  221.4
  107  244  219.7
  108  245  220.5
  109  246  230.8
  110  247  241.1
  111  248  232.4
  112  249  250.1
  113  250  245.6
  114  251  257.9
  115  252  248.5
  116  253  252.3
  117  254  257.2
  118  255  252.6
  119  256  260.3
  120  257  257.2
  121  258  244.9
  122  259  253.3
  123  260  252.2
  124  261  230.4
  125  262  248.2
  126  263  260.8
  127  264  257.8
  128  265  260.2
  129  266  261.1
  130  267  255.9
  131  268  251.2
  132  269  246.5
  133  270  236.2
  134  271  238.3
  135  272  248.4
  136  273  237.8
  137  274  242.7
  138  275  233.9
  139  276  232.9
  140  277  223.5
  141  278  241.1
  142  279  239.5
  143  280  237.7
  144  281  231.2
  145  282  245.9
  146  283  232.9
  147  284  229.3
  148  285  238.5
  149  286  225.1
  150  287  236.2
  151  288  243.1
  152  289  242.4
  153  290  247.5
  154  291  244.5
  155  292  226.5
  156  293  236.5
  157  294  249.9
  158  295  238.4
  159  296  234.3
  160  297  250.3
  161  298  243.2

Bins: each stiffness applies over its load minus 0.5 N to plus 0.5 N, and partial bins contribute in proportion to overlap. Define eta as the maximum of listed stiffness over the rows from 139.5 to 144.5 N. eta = 285.6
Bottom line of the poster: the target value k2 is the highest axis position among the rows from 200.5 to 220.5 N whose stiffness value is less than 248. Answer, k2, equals 220 N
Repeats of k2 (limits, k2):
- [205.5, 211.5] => 211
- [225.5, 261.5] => 261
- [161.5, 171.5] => 170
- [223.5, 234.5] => 234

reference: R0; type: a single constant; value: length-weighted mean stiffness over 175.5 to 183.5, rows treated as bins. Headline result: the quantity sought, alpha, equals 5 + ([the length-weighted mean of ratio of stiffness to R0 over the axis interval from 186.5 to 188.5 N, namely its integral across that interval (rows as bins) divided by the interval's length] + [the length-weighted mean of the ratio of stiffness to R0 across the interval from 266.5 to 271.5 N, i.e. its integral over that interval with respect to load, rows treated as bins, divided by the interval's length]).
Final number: 6.89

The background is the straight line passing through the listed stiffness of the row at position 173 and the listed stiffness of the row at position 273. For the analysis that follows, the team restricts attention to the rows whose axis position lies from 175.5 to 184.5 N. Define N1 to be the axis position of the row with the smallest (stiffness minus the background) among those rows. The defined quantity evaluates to 183 N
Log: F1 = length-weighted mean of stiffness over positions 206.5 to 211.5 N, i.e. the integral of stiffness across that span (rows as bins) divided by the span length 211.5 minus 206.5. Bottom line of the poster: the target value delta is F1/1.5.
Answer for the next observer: 123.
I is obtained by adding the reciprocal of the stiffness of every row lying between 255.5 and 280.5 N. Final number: 0.102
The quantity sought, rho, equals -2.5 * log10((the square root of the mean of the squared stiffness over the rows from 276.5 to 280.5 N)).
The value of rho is -5.93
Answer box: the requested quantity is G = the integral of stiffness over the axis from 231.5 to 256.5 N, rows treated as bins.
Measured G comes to 5959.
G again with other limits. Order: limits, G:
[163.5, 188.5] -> 6406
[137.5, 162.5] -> 6729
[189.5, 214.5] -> 5373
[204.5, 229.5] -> 4435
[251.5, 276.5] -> 6221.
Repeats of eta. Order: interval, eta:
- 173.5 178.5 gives 279.5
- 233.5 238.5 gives 243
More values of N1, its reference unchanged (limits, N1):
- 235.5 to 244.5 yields 240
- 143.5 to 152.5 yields 152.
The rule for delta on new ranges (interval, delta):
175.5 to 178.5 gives 175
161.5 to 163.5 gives 174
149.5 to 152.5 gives 177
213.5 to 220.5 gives 101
